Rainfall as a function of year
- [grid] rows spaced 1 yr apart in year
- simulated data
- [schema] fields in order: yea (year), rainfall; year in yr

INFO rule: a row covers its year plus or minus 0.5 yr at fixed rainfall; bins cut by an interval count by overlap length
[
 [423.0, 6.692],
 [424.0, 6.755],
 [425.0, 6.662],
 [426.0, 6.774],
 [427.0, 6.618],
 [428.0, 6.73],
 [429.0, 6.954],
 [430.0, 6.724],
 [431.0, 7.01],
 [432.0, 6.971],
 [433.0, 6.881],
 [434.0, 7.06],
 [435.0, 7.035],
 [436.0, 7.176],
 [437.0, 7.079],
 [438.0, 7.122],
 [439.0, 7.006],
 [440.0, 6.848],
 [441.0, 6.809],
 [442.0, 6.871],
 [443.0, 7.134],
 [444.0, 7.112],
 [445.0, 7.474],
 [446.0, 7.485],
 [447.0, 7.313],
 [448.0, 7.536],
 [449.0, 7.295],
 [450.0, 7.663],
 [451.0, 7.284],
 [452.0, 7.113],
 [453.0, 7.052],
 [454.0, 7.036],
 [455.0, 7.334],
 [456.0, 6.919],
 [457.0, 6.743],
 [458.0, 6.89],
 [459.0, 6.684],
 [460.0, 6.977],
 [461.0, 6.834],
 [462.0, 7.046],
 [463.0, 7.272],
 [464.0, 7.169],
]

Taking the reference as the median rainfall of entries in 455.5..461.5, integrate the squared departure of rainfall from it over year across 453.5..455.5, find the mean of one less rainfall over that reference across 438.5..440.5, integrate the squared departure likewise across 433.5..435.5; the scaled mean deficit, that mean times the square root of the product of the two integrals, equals -0.0013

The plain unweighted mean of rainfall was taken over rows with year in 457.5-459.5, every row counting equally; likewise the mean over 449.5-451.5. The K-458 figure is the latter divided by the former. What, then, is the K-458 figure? 1.10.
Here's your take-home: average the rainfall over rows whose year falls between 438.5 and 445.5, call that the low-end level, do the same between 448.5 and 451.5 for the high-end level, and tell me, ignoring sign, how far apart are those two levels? 0.38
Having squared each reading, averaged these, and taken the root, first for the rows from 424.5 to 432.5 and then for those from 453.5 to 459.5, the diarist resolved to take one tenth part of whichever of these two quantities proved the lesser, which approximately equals 0.681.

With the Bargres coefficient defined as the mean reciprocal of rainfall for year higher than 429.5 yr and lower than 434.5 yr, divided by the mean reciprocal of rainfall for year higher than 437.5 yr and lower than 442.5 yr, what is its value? 1.00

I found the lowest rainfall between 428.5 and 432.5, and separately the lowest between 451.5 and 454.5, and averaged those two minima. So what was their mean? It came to 6.88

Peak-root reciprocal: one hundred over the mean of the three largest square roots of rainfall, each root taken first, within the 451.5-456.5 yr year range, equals 37.4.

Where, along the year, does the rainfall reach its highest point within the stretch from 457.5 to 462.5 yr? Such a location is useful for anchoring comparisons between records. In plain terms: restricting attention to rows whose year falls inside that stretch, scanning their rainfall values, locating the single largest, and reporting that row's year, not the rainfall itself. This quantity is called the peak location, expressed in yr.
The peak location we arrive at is 462.0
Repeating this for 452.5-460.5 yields 455.0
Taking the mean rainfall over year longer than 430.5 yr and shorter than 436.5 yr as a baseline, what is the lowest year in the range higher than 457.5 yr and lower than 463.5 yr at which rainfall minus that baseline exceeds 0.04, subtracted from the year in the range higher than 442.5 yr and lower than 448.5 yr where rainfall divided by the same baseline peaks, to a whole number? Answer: -15 yr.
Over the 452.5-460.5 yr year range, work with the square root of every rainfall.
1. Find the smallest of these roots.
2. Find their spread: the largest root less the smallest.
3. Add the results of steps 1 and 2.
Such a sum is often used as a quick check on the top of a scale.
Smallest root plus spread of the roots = 2.71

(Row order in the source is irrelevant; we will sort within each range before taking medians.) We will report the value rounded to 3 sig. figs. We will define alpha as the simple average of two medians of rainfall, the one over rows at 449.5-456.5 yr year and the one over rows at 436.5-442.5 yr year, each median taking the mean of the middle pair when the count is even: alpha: 7.03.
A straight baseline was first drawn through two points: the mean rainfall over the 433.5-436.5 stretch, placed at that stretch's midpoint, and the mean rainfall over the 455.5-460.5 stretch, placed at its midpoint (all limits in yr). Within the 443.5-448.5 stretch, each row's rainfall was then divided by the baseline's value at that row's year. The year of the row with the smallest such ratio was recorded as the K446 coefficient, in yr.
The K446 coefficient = 444.0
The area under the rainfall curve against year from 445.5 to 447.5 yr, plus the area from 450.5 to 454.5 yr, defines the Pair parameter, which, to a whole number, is 43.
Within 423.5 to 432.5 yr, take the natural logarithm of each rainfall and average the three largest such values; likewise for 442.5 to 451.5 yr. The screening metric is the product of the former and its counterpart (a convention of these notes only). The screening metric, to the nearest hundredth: 3.93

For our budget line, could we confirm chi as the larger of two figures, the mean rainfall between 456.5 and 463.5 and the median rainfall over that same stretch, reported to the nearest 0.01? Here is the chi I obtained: 6.92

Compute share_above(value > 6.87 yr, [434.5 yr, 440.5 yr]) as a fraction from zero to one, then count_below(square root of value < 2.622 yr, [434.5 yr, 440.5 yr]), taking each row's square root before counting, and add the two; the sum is 1.8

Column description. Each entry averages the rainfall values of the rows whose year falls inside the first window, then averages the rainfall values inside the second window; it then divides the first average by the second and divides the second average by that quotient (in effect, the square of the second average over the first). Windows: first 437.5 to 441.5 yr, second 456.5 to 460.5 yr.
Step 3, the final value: 6.7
